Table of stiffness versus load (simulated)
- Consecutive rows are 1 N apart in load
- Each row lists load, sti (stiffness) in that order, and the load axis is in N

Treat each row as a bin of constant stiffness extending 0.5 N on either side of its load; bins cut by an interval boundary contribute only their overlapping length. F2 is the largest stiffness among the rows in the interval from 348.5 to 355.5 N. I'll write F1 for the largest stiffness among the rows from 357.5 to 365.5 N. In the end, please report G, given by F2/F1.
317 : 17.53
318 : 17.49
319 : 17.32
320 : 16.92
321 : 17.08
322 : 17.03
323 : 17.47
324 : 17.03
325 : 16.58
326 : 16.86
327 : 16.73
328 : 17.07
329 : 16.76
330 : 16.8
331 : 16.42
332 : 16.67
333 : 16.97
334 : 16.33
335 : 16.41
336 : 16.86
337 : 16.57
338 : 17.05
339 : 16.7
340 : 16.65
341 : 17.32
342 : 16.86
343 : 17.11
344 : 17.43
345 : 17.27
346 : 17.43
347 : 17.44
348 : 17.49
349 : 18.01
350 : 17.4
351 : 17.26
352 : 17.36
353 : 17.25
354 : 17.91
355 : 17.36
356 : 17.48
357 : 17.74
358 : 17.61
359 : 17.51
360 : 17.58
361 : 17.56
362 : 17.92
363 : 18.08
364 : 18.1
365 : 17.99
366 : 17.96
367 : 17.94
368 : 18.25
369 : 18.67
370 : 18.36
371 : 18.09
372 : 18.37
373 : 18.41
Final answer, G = 1.00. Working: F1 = 18.1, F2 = 18.01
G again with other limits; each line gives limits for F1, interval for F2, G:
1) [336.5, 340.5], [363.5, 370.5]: 1.10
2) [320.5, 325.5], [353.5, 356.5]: 1.03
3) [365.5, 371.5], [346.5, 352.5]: 0.96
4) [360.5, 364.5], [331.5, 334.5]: 0.94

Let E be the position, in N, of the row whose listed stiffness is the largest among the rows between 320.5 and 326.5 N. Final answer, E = 323 N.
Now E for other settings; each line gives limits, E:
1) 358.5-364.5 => 364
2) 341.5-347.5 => 347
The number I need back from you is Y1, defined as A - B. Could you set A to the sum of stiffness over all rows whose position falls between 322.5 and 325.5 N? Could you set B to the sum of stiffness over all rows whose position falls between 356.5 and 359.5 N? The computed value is -1.8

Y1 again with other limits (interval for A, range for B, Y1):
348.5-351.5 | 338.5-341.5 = 2.0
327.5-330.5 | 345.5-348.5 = -1.7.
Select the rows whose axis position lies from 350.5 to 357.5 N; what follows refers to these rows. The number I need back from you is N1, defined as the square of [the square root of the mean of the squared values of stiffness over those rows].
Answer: 306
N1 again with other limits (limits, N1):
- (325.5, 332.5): 281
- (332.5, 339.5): 279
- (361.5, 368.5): 325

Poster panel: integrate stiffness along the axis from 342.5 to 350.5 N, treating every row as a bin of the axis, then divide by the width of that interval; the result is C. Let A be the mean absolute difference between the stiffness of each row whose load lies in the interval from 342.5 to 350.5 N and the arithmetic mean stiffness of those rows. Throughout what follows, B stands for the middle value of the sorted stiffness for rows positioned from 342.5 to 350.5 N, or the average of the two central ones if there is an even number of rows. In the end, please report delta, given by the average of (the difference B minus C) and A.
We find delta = 0.067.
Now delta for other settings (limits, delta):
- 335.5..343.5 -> 0.086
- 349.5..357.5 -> 0.045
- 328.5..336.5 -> 0.131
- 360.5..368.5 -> 0.065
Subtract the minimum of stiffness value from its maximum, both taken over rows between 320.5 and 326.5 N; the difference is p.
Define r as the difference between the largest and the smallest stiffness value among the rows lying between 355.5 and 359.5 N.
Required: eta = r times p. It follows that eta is 0.2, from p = 0.9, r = 0.26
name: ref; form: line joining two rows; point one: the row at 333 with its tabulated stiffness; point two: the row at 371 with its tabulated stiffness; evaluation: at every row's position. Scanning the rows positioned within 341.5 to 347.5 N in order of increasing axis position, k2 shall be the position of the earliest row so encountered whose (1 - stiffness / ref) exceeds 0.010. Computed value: 342 N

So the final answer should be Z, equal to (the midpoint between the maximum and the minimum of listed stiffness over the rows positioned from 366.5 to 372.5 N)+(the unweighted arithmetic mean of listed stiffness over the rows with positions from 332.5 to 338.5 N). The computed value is 35.0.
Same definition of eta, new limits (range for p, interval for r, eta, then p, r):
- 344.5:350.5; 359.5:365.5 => 0.4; 0.7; 0.54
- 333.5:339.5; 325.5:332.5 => 0.5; 0.7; 0.65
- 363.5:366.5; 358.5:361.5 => 0.0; 0.1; 0.07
